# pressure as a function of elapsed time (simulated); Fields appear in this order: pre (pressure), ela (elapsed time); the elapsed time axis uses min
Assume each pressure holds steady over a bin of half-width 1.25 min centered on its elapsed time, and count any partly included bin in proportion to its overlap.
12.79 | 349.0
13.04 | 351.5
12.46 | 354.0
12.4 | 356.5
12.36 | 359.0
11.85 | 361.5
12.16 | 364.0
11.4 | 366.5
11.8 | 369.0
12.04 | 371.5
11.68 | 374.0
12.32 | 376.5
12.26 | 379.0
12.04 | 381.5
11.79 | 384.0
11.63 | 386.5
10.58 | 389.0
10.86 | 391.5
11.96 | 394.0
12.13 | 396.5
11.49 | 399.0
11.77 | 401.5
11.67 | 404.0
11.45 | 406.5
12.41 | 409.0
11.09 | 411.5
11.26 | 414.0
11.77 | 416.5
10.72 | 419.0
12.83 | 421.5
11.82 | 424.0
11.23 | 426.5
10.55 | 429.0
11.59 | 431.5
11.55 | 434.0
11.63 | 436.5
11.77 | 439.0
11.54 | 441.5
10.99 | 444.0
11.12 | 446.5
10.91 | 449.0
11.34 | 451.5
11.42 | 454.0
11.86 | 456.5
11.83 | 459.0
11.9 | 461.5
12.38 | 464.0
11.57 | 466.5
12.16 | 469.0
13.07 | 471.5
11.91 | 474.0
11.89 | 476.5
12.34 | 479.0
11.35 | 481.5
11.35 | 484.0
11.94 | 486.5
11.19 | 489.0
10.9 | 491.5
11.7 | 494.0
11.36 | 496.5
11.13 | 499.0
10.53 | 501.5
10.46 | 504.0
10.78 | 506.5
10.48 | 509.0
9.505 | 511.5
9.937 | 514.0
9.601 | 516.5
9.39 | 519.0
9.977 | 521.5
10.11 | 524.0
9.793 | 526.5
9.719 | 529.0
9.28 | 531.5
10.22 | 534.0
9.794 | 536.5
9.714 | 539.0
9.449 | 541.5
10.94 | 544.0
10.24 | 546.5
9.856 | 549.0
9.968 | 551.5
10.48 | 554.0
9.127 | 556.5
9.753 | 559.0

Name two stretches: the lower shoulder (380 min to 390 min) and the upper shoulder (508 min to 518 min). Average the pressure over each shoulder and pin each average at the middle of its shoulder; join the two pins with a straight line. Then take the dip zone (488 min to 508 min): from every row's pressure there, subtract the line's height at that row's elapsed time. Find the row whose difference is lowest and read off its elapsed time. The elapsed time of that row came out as 504.0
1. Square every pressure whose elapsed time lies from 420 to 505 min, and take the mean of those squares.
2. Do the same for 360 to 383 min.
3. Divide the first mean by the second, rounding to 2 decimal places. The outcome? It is 0.94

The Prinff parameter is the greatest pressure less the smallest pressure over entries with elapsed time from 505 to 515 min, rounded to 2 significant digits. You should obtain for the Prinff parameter 1.3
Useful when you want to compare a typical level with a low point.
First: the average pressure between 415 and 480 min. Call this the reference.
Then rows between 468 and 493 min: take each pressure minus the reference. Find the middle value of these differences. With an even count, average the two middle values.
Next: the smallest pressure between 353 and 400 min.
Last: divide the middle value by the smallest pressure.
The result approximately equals 0.02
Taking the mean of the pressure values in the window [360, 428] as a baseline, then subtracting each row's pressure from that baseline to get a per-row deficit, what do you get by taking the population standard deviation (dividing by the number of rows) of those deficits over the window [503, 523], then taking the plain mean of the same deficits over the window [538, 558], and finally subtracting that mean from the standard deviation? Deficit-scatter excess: -1.3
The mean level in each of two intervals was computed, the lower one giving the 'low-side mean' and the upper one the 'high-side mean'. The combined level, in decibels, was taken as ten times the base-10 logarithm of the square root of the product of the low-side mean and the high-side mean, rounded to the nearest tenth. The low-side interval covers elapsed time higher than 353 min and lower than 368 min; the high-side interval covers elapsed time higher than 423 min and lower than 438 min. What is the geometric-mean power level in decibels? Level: 10.7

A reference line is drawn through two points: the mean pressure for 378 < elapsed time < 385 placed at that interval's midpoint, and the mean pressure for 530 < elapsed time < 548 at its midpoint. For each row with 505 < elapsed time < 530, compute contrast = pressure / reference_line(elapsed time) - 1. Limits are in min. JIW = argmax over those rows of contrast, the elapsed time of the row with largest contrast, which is 506.5 min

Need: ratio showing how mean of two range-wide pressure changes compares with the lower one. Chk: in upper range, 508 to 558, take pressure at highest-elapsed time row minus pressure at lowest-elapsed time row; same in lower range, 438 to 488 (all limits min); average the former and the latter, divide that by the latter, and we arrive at -3.5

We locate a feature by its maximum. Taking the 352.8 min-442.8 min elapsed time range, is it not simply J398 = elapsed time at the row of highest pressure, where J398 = 421.5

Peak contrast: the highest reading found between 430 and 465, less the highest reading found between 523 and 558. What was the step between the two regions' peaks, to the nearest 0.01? 1.44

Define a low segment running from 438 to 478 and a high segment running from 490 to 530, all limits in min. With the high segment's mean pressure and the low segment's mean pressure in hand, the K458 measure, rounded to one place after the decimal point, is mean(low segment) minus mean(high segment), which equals 1.4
